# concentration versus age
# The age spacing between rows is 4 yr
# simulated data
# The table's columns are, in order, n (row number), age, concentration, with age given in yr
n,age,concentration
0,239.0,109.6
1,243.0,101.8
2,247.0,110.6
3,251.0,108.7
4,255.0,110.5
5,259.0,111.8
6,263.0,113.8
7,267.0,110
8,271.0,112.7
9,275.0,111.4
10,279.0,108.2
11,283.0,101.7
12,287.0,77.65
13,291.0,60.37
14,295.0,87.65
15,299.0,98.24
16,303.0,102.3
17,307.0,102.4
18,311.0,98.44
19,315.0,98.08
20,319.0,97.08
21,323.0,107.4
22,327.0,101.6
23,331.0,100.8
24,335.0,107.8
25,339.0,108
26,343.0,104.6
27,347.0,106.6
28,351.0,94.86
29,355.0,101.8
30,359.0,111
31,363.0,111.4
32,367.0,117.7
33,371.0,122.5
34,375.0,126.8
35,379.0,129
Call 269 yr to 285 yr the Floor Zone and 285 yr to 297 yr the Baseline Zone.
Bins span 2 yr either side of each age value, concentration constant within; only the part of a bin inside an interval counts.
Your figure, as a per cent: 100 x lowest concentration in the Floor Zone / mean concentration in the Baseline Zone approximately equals 135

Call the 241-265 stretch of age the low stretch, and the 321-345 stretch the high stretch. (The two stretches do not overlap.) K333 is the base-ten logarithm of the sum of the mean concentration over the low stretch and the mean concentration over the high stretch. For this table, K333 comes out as 2.33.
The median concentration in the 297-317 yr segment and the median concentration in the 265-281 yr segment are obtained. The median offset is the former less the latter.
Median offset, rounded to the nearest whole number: -12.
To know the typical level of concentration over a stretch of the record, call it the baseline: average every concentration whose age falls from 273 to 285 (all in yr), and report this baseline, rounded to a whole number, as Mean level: 107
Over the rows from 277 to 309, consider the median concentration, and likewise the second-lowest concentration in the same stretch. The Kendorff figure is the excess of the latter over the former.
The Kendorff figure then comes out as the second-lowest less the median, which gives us -22.3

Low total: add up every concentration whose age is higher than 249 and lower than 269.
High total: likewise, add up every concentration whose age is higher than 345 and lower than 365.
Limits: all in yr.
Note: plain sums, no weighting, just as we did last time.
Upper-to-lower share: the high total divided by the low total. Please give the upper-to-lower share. 0.95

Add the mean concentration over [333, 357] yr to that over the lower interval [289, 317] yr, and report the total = 196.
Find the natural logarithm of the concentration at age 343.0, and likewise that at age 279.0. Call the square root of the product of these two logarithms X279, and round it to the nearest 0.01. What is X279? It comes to 4.67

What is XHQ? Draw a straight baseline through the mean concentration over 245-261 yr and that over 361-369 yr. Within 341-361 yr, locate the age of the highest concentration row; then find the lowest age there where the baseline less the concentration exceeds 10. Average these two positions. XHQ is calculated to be 355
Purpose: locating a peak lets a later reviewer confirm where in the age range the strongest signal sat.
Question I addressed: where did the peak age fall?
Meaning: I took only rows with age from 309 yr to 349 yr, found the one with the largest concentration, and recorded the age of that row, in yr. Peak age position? 339.0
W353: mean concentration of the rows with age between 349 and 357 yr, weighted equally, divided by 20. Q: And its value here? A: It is 4.92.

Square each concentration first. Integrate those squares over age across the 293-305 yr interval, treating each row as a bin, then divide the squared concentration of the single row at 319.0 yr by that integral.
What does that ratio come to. 0.085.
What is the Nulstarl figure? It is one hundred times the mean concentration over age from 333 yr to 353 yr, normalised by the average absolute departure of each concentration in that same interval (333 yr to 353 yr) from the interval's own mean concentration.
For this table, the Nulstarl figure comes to 2743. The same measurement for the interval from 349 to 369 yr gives 1487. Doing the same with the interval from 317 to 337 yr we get 2759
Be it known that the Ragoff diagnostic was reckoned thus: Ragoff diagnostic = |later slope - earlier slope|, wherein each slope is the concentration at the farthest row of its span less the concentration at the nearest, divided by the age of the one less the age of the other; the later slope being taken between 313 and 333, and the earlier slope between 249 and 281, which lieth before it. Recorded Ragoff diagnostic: 0.2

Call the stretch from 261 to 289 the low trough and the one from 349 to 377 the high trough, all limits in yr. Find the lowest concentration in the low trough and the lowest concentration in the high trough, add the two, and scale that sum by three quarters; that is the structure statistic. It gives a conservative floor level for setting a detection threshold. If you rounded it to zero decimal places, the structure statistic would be 129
